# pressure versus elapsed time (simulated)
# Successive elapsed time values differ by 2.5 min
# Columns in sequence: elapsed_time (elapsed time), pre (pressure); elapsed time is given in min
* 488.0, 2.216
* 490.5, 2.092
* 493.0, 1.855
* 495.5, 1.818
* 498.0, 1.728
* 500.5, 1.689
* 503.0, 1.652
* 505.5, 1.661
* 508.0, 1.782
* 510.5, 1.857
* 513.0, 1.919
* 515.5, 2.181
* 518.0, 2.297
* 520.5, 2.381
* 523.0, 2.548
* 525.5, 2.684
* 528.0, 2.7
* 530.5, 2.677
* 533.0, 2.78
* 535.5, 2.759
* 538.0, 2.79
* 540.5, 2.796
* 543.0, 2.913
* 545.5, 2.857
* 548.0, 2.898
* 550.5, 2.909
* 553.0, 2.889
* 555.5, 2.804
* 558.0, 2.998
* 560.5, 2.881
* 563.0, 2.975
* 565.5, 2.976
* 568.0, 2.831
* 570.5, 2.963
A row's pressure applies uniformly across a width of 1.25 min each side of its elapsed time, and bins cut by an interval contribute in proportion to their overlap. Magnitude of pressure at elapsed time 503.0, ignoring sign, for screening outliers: 1.7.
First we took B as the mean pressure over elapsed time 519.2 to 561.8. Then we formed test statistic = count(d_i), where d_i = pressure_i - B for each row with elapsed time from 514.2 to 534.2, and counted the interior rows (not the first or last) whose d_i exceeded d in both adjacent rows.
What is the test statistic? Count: 1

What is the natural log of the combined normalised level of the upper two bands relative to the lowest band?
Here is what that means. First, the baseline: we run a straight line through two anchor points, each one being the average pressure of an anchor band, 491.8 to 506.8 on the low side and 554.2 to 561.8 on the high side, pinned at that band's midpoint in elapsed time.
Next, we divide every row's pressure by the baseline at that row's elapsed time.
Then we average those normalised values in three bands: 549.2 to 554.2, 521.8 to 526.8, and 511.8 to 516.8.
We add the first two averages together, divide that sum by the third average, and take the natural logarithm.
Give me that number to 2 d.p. 0.79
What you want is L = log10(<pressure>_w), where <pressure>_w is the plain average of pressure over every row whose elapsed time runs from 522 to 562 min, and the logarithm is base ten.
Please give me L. 0.448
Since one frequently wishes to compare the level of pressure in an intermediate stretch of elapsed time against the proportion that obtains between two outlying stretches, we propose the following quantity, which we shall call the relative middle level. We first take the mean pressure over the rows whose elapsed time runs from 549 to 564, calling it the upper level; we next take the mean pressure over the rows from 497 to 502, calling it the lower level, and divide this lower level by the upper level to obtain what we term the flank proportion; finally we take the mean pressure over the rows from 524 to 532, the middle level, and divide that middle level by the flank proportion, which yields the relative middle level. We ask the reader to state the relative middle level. 4.58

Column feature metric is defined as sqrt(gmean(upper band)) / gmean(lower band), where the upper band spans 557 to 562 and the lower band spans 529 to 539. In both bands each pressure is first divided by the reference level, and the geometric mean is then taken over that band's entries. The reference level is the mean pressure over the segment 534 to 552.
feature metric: 1.1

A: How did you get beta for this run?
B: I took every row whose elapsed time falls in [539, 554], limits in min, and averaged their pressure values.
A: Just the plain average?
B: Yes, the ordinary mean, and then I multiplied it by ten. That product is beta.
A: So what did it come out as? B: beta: 28.8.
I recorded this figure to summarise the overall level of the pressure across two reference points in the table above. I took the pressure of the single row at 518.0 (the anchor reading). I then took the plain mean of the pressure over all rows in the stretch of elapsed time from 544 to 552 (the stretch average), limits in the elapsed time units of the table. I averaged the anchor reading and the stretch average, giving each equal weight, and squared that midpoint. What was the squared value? 6.7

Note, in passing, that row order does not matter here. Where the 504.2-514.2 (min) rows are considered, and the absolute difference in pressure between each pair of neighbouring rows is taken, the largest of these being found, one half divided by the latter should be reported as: 4.1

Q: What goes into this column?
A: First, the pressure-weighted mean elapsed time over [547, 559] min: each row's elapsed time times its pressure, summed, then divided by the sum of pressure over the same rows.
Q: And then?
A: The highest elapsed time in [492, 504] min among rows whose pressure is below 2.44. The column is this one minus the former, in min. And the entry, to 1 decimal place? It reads -50.0 min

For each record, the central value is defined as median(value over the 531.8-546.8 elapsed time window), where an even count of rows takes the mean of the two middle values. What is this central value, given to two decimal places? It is 2.79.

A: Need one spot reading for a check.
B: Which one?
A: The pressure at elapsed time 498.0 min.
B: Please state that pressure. 1.728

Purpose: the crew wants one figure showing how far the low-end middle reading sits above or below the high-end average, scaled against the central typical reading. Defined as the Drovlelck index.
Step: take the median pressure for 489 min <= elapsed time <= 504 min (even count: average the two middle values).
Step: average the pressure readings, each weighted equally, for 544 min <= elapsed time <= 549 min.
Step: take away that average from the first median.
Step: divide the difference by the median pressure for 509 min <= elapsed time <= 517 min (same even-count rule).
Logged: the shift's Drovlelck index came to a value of -0.58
